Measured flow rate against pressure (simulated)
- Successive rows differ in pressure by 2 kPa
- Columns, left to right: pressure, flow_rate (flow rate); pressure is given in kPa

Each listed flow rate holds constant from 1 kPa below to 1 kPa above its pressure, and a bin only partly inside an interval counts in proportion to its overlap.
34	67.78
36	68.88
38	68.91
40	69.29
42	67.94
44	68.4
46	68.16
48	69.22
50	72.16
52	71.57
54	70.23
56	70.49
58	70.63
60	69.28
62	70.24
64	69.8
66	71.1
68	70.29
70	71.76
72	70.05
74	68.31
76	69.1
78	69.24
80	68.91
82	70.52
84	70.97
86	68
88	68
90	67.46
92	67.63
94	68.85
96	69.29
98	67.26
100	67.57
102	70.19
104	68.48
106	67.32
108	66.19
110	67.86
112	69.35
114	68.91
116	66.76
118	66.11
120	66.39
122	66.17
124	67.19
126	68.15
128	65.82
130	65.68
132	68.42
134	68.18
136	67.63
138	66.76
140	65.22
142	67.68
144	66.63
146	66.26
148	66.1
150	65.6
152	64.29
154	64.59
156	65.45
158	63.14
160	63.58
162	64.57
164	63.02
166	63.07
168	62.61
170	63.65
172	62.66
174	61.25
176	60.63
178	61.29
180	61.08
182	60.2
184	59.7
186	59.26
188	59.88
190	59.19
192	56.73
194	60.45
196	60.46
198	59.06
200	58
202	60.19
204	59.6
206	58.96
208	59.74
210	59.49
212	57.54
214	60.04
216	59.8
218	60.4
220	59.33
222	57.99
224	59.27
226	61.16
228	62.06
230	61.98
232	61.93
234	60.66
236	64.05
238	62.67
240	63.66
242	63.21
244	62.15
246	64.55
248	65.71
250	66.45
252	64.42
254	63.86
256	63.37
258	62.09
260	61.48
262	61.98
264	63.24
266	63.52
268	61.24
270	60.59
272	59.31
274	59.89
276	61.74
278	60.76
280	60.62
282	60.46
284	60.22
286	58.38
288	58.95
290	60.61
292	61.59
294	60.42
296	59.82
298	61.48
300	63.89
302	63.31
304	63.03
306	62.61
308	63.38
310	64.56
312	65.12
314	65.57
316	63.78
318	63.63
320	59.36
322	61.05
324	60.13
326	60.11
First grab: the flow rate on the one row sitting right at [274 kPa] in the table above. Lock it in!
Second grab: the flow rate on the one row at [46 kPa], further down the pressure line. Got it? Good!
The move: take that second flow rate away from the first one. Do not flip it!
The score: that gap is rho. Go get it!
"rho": -8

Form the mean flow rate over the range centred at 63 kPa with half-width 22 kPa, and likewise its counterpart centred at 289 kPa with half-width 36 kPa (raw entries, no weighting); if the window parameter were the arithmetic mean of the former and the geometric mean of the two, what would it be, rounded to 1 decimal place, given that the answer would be 67.8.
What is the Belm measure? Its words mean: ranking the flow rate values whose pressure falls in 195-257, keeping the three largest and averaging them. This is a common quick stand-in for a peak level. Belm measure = 65.6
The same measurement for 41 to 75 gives 71.8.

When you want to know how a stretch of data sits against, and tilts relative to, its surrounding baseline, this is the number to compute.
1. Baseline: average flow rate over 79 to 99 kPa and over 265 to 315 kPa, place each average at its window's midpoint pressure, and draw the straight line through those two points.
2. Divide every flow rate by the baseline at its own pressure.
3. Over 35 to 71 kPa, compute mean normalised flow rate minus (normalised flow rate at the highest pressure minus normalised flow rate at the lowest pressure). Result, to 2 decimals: 0.94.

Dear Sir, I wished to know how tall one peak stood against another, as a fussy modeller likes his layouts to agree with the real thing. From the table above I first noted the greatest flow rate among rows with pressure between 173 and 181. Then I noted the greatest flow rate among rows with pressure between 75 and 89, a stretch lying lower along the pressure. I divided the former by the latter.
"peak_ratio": 0.86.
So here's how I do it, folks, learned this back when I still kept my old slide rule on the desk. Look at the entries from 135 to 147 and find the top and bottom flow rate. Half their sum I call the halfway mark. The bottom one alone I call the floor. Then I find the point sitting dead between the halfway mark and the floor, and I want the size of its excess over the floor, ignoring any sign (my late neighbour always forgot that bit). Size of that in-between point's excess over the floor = 0.6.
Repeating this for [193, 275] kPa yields 2.2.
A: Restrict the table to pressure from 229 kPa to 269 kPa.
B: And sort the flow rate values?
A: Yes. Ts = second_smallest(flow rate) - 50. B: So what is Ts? 11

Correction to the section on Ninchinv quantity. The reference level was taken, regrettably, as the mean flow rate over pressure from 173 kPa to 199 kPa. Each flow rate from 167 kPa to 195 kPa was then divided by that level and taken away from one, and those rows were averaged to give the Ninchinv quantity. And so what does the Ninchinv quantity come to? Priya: -0.011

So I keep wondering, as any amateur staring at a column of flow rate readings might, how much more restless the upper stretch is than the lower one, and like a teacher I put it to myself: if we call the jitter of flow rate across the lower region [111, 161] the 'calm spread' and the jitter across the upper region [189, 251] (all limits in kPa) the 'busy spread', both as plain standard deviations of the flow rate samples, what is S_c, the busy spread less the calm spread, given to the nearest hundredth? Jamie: 0.78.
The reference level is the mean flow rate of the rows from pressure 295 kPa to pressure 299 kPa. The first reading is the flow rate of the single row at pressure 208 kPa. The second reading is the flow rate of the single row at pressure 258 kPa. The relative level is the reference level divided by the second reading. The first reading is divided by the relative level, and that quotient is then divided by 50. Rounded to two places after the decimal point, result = 1.22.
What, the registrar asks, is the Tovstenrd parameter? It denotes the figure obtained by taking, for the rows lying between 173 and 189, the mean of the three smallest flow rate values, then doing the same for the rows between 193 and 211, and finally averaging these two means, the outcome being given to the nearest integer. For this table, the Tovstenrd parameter 59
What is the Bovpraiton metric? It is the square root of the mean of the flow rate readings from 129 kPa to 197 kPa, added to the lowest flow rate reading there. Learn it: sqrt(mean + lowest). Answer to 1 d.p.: 11.0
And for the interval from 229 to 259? 11.1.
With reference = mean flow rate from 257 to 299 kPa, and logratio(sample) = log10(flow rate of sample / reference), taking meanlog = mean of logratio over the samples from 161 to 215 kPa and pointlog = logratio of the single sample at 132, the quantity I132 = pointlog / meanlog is -16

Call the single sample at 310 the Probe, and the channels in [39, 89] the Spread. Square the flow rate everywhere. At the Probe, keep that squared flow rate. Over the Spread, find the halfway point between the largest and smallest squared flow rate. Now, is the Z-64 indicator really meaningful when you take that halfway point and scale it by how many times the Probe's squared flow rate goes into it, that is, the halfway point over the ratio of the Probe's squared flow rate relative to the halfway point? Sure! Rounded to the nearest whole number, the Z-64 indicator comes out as 5788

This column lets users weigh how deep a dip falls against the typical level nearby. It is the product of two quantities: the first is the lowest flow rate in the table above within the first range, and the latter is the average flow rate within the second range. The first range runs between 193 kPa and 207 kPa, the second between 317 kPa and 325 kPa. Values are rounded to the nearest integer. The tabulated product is 3540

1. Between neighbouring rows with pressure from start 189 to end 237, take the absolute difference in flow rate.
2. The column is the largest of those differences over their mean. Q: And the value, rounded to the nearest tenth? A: 2.9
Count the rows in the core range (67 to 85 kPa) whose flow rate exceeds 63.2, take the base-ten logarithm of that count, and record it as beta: 0.95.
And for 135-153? 0.95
